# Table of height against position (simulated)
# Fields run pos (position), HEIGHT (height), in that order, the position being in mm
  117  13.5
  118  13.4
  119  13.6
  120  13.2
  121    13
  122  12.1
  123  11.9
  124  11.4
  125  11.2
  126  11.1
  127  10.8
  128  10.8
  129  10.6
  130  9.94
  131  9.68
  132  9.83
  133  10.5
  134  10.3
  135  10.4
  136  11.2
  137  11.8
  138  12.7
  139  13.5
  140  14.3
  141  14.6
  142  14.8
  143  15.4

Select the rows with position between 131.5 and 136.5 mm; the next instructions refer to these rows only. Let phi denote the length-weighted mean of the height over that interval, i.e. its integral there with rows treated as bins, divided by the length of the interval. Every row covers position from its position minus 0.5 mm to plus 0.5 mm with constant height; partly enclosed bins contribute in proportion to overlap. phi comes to 10.4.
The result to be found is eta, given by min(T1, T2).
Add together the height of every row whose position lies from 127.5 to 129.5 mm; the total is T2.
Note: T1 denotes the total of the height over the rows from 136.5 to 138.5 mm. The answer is 21.4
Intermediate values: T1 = 24.5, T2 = 21.4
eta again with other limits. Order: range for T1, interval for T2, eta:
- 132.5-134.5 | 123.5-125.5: 20.8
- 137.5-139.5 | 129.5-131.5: 19.6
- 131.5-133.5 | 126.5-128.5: 20.3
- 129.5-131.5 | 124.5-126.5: 19.6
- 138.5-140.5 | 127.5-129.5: 21.4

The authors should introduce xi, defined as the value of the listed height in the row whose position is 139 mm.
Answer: 13.5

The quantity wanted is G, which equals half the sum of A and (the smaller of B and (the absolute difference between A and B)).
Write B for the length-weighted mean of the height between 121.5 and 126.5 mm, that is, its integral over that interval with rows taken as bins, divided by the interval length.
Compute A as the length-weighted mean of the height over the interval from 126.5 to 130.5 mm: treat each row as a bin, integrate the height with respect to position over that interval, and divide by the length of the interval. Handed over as 5.8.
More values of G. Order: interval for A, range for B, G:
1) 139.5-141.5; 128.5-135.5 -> 9.4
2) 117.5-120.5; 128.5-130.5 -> 8.3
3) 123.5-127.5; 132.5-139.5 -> 5.7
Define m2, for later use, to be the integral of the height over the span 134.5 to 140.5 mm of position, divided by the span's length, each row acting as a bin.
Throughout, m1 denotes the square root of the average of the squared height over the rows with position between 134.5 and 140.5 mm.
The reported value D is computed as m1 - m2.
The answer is 0.072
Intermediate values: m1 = 12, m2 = 12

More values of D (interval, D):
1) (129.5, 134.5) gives 0.005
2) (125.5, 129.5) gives 0.001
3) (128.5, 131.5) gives 0.007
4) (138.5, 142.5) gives 0.009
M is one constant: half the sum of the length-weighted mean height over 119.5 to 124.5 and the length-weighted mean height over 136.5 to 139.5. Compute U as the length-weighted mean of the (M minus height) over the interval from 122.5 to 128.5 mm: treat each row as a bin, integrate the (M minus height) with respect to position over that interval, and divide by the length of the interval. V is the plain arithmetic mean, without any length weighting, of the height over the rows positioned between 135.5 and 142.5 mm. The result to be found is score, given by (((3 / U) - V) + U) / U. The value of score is -7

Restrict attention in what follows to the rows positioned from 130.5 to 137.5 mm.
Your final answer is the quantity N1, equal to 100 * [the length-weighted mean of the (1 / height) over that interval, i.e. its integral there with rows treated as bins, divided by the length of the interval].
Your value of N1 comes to 9.5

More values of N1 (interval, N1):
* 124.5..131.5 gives 9.5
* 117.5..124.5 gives 7.9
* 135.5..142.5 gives 7.6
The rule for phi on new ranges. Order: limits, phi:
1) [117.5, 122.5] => 13.1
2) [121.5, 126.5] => 11.5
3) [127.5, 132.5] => 10.2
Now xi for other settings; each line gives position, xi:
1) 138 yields 12.7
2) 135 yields 10.4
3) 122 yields 12.1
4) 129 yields 10.6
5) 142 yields 14.8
